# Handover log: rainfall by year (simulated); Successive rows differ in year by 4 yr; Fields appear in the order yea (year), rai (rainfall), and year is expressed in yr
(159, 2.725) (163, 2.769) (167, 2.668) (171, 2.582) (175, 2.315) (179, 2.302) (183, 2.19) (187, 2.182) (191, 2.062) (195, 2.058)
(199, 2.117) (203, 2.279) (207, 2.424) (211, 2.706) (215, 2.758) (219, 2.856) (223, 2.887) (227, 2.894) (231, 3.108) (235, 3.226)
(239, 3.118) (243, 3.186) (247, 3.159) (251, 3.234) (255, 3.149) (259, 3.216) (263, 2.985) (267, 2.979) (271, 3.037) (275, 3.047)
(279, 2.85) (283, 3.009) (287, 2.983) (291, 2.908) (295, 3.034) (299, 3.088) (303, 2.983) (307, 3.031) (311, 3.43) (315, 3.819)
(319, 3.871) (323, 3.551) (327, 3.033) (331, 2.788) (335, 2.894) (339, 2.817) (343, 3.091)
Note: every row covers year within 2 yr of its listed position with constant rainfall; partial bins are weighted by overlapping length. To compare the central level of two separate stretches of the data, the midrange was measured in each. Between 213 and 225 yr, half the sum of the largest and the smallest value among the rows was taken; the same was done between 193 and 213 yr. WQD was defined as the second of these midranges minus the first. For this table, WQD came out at -0.44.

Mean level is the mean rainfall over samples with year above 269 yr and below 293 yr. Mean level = 3.0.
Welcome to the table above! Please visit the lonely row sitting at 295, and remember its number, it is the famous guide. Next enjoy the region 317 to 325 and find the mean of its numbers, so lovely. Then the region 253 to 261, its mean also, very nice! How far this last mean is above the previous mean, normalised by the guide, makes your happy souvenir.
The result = -0.17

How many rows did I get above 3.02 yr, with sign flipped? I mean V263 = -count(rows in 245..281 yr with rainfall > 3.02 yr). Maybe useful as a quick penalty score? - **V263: -6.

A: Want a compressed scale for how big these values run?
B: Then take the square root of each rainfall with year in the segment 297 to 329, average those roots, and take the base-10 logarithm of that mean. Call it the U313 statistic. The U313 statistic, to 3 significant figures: 0.262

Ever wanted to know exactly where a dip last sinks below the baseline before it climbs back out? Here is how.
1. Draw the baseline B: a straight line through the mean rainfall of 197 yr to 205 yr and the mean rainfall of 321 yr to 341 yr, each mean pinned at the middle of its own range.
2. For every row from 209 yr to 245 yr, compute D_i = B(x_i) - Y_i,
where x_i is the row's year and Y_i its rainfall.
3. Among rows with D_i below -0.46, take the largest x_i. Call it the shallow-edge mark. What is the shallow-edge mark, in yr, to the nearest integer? 243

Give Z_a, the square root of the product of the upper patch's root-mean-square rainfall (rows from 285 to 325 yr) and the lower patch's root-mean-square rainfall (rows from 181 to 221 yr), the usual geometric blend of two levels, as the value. 2.80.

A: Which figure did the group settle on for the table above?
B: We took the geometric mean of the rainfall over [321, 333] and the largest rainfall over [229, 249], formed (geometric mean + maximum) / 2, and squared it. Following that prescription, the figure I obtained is 10.0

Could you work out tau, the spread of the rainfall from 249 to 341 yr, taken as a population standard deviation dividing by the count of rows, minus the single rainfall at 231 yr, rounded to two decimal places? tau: -2.82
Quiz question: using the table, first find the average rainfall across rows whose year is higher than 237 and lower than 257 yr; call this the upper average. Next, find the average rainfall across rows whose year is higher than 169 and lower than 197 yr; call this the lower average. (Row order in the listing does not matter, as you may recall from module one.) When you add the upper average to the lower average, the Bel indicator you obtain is 5.4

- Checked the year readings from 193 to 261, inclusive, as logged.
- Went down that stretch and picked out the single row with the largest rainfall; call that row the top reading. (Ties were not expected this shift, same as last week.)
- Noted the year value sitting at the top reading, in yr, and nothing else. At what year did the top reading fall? 251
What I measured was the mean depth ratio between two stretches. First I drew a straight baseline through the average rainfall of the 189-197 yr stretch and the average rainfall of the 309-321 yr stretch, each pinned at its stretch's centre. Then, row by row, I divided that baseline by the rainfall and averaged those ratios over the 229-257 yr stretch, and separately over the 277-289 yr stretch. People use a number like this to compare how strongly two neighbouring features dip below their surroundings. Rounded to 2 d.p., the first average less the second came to -0.25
